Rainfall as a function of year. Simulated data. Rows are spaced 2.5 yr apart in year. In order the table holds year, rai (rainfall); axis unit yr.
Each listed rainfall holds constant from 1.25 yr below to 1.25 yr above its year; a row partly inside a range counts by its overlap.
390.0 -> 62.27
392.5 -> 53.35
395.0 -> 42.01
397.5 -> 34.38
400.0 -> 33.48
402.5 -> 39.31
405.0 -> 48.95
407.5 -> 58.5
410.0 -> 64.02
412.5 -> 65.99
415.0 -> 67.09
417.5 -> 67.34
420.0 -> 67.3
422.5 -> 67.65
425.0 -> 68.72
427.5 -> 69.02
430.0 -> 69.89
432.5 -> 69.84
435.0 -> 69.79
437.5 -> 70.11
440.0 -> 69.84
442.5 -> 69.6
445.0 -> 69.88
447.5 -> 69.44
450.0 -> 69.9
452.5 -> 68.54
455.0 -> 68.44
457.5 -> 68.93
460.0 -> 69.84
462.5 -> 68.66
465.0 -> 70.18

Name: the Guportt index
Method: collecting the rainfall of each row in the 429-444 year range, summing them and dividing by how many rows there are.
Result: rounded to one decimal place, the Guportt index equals 69.8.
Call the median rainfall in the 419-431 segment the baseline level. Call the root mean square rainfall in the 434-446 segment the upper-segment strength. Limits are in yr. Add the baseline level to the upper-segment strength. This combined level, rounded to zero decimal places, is 139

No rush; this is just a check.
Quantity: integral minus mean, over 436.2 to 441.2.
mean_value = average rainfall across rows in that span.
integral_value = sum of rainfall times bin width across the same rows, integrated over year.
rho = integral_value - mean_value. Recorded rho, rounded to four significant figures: 279.9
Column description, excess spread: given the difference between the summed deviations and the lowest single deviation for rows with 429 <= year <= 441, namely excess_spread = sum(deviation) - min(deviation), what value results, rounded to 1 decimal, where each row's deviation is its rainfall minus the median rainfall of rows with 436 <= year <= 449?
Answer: 0.3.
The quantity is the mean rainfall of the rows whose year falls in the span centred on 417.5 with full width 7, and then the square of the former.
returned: 4522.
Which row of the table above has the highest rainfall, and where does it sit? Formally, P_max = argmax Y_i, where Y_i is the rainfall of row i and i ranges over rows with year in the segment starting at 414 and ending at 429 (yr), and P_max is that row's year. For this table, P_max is 427.5 yr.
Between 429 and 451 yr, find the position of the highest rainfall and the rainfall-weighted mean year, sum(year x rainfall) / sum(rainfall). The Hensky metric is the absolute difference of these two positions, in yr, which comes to 2.5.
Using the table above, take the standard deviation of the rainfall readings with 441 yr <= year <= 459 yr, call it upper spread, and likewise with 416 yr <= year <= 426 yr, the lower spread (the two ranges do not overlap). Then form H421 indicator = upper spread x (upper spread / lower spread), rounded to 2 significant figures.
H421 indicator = 0.56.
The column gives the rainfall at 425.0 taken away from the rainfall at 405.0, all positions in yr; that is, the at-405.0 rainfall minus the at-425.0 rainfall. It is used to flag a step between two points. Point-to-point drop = -20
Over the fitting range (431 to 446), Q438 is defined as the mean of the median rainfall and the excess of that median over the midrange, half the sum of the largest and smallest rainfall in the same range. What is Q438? 34.9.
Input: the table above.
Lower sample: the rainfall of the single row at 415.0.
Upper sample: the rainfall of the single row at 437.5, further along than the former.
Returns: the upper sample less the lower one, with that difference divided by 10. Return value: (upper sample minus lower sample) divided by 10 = 0.30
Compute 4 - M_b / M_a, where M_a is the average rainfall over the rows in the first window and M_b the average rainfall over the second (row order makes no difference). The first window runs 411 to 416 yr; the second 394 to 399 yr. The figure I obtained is 3.43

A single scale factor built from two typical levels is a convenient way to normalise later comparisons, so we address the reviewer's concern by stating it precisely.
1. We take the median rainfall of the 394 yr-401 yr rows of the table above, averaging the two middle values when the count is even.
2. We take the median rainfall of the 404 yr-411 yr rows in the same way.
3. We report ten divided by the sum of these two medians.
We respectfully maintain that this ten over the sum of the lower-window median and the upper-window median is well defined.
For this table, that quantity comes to 0.108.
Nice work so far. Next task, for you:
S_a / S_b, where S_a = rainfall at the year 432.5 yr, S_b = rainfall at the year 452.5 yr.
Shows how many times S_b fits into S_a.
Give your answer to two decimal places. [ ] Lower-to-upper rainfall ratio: 1.02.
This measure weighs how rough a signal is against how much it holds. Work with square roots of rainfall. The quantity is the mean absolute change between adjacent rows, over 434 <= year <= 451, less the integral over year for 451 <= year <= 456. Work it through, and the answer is -41.4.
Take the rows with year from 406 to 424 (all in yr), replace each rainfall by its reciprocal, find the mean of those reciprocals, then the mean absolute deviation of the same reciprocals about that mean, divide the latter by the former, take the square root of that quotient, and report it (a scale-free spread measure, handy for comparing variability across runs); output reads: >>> 0.20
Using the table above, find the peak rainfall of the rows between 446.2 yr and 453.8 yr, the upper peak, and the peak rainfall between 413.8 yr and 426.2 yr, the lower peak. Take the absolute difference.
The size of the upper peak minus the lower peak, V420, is 1.2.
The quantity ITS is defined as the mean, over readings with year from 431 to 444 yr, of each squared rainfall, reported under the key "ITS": 4877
